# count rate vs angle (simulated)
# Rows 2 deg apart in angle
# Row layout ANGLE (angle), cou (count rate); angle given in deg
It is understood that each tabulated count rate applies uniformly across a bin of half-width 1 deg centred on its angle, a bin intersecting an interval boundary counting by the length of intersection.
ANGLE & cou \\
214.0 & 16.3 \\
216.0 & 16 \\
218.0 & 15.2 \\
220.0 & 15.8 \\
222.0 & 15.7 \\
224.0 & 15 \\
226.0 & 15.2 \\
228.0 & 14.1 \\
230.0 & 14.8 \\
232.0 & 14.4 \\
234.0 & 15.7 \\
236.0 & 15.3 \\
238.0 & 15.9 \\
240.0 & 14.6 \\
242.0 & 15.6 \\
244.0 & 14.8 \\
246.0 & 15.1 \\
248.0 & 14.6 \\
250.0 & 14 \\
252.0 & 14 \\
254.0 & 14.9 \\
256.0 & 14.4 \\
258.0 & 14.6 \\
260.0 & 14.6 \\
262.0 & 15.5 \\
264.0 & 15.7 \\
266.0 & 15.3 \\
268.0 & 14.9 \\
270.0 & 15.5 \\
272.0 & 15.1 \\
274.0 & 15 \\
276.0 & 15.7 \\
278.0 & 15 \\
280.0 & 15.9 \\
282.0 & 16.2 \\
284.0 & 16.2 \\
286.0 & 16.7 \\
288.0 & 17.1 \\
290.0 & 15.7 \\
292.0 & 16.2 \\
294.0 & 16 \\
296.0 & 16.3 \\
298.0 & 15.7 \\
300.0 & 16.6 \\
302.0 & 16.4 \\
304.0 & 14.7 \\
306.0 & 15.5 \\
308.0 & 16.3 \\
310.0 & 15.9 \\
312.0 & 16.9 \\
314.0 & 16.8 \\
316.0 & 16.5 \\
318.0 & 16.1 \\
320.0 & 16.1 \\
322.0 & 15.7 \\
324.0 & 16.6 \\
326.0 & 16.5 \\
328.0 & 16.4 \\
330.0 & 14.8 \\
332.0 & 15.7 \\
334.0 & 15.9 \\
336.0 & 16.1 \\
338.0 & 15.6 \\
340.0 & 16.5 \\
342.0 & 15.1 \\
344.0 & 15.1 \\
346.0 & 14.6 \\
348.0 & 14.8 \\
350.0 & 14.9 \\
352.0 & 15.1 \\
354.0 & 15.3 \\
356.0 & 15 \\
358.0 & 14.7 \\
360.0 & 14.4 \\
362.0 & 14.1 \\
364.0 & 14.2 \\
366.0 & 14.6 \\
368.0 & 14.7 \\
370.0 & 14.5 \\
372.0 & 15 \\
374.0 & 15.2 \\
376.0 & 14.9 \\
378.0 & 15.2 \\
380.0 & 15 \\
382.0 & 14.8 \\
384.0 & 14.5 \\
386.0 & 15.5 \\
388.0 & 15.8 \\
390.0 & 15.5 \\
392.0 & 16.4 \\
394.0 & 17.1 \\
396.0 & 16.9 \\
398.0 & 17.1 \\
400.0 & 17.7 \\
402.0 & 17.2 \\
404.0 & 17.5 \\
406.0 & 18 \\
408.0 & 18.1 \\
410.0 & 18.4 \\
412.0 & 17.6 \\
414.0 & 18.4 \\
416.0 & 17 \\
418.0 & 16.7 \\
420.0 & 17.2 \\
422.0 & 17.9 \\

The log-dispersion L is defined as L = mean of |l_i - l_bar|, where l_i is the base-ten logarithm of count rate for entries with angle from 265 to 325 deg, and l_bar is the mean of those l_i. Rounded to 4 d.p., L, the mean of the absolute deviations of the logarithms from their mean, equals 0.0141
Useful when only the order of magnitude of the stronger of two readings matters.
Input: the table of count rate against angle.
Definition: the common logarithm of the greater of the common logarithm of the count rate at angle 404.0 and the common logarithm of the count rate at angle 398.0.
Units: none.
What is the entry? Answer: 0.094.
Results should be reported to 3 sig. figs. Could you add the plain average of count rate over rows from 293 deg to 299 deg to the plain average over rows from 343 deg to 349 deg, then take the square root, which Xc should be 5.55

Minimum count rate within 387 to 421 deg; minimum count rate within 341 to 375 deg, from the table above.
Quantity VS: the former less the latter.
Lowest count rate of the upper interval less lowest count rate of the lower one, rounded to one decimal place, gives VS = 1.4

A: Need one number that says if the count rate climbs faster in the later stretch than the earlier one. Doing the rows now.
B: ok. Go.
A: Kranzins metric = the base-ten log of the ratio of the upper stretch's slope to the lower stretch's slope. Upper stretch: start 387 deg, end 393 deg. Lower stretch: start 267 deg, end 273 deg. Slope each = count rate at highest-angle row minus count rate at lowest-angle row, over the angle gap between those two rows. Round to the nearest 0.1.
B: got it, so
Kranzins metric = 0.5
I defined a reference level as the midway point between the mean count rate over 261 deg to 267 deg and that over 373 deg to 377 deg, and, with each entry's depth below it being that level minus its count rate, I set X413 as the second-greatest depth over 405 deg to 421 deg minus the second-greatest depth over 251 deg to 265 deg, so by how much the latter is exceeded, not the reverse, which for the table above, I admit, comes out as -3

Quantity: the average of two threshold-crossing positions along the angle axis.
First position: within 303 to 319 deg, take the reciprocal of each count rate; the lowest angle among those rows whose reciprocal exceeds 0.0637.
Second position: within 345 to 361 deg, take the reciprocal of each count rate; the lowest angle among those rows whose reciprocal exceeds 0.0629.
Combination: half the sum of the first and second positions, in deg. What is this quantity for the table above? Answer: 325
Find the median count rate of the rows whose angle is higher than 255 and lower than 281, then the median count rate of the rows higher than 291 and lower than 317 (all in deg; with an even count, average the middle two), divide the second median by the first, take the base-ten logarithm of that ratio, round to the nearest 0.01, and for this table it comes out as 0.03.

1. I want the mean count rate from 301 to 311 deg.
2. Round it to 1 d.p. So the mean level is 15.8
